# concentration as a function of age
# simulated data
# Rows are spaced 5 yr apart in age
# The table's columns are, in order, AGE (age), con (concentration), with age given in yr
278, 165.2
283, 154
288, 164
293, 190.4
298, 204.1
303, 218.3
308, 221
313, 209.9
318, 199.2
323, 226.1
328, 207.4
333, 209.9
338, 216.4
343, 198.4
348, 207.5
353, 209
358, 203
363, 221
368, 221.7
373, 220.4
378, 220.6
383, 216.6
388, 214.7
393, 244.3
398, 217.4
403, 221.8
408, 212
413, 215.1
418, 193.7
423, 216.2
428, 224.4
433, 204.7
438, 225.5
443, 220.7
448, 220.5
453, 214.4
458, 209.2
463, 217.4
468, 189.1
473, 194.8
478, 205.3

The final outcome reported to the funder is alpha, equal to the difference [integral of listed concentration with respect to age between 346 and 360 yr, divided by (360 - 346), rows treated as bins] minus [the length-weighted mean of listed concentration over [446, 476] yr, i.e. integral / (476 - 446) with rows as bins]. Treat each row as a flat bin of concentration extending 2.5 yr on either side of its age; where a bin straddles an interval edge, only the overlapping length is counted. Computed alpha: -1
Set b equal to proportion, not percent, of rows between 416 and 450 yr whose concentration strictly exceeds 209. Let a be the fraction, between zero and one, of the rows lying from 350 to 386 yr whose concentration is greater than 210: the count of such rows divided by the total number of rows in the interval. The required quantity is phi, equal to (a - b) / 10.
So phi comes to 0.000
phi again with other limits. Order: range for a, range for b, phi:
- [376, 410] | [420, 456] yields 0.014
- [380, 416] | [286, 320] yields 0.057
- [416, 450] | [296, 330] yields 0.014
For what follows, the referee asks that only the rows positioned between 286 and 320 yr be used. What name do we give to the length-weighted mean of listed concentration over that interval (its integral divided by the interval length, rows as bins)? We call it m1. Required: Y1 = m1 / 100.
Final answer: 2.02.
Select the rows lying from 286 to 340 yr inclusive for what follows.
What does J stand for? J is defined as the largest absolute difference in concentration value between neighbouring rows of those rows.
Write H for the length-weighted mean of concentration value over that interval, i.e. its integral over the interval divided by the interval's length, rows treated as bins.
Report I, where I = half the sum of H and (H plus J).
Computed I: 220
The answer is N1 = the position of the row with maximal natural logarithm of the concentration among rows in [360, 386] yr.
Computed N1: 368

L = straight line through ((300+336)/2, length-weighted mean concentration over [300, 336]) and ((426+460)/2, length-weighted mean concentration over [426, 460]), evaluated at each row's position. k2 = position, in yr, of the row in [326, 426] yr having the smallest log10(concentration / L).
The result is 418 yr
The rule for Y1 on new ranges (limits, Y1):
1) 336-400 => 2.16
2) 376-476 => 2.15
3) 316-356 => 2.09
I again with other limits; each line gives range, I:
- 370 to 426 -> 232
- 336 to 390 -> 223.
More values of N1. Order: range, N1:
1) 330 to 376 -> 368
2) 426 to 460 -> 438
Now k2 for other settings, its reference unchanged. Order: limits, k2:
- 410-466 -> 418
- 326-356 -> 343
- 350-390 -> 358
